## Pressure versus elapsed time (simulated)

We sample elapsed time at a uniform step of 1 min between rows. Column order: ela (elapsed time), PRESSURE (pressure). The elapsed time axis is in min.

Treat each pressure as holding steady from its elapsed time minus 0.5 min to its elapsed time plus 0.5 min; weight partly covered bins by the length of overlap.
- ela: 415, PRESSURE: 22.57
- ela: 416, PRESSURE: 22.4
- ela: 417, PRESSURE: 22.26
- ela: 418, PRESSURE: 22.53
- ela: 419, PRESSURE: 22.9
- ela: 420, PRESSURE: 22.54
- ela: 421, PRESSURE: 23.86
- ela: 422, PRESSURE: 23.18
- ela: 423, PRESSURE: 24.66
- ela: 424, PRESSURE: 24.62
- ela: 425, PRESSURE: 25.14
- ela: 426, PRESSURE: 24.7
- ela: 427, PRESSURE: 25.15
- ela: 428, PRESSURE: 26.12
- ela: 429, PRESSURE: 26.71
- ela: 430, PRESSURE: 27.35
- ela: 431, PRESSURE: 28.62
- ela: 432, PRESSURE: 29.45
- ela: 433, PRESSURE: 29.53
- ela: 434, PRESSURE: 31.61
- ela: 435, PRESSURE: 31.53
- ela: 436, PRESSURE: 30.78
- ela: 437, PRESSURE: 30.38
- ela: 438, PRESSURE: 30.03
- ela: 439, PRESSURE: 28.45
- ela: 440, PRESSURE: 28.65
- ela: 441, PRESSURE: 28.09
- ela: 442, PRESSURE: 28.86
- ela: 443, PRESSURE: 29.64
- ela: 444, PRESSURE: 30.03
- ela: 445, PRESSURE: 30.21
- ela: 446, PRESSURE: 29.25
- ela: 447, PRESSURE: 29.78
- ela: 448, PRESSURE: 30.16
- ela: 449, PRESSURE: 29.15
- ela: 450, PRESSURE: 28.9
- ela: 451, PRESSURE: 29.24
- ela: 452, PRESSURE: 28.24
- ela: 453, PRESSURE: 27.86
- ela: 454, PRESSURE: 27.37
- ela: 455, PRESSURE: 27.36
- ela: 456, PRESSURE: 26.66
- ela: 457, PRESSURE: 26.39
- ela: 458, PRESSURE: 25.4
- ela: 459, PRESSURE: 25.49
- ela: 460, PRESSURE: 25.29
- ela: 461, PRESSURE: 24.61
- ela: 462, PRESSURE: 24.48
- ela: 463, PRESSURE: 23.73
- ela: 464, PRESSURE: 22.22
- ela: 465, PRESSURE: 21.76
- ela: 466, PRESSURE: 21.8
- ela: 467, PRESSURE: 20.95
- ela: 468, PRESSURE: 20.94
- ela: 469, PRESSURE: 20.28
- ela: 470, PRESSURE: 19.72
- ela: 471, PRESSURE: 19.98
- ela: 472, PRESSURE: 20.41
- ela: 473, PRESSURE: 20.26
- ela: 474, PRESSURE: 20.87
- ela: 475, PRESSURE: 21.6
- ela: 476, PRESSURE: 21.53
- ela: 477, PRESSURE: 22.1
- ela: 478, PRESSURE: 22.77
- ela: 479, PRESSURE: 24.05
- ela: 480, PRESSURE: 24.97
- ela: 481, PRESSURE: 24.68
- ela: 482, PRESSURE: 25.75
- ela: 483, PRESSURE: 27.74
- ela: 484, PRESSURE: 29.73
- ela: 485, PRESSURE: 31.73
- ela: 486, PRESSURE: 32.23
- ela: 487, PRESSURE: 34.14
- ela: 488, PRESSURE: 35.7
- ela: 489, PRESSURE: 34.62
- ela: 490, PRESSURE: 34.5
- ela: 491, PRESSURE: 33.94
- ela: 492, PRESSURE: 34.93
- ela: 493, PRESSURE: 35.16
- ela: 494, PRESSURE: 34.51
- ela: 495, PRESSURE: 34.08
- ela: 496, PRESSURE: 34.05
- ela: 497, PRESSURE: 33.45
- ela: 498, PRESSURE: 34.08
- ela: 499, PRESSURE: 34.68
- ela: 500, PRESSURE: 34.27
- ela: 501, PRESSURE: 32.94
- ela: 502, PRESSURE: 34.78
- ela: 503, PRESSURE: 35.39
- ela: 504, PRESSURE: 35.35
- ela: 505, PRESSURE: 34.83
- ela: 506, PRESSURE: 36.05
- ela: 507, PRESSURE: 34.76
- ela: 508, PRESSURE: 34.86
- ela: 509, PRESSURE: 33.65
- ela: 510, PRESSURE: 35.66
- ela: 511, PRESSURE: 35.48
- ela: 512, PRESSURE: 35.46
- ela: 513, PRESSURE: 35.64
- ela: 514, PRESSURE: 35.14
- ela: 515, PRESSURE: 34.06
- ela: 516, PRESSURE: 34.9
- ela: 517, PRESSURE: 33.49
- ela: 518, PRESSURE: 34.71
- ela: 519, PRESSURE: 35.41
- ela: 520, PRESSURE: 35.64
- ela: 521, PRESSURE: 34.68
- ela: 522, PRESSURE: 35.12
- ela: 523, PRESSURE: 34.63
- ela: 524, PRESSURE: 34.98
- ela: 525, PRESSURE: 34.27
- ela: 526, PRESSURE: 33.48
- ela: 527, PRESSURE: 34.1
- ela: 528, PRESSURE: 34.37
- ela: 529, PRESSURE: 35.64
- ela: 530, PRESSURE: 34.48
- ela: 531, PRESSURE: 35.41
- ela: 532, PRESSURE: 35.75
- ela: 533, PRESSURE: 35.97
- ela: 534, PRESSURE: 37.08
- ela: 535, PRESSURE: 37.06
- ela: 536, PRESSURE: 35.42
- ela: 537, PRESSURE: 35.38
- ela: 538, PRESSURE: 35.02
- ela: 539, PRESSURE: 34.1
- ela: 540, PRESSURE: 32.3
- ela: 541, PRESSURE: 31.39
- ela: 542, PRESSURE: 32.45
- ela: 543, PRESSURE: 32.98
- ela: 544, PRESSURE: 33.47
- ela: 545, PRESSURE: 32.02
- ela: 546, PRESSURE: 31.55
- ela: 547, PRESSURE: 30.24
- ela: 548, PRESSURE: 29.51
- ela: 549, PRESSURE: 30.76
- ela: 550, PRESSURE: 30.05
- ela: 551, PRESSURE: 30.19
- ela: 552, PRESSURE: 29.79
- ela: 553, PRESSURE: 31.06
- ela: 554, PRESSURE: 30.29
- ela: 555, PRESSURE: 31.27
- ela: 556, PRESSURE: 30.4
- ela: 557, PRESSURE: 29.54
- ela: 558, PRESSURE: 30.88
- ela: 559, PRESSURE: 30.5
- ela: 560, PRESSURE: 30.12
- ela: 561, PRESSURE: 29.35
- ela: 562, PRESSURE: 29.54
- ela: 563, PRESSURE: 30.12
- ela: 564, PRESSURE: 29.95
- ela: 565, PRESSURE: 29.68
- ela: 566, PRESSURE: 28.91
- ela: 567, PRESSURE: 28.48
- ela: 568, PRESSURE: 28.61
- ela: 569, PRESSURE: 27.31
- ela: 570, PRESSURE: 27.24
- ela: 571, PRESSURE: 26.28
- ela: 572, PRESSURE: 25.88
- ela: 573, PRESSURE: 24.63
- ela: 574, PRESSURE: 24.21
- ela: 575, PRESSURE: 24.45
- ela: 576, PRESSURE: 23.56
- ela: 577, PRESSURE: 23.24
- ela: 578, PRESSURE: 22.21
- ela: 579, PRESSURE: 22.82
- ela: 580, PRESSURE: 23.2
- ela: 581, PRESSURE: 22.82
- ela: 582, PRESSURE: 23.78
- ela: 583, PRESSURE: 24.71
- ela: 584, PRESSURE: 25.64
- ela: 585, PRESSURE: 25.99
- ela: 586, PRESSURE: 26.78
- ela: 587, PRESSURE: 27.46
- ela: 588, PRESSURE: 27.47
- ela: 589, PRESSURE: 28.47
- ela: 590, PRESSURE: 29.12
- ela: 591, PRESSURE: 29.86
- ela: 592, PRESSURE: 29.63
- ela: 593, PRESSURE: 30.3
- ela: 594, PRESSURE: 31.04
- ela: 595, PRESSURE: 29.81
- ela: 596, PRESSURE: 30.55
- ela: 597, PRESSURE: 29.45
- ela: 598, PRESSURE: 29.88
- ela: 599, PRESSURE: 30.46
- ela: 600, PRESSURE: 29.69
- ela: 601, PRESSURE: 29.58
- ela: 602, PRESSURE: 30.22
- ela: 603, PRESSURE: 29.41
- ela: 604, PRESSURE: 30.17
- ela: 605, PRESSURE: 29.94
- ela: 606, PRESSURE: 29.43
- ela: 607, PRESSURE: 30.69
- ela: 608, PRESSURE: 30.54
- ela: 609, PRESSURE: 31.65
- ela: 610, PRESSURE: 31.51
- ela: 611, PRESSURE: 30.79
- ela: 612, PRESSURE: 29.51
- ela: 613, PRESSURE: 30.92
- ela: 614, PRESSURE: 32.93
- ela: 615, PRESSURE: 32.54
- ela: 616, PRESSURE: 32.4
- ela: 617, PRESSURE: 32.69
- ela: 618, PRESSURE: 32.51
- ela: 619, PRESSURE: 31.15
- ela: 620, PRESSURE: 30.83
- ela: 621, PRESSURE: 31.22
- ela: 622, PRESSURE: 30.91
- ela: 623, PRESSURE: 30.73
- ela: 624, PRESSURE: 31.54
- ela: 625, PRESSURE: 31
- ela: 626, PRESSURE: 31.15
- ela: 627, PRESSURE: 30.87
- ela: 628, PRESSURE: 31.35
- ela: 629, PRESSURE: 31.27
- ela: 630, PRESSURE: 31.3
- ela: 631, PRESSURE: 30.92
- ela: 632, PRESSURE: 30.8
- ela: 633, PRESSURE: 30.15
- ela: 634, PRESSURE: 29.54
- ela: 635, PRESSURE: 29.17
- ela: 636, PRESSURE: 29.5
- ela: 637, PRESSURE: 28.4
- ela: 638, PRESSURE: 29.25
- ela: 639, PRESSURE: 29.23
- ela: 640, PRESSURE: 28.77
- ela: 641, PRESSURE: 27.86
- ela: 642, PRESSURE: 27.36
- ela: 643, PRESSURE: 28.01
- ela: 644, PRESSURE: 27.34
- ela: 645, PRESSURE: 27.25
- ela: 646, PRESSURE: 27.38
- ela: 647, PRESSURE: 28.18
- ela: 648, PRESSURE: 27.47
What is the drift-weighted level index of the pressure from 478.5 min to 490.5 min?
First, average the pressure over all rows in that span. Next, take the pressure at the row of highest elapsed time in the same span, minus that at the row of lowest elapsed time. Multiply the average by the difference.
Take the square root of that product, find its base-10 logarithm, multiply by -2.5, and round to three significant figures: -3.12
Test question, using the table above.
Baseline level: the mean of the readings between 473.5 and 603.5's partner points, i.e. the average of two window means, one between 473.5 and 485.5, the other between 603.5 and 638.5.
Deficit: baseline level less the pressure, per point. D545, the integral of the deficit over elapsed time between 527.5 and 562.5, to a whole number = -162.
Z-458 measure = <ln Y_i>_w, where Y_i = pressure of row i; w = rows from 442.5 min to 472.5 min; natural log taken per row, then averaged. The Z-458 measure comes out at 3.23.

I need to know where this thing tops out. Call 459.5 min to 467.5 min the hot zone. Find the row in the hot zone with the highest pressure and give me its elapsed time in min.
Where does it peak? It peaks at 460 min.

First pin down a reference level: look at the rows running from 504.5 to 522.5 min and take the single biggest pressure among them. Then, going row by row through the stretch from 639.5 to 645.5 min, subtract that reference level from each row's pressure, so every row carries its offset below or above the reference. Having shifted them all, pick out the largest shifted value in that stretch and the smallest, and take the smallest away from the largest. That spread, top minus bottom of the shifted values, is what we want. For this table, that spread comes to 1.5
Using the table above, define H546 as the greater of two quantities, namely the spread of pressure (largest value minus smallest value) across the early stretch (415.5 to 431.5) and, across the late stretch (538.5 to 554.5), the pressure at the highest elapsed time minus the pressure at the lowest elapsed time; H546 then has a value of 6.4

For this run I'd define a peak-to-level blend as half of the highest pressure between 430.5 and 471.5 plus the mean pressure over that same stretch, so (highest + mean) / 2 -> 29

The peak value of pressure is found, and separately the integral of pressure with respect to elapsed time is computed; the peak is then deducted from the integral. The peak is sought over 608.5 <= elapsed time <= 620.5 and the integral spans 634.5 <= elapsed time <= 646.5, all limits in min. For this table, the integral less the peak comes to 307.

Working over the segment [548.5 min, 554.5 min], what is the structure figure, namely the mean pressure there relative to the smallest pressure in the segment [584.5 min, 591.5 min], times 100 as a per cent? 117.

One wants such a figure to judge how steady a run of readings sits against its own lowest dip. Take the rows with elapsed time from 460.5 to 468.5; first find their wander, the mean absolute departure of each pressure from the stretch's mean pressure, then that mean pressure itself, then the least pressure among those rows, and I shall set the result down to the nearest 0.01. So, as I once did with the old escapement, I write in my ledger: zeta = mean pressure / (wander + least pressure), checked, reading 1.02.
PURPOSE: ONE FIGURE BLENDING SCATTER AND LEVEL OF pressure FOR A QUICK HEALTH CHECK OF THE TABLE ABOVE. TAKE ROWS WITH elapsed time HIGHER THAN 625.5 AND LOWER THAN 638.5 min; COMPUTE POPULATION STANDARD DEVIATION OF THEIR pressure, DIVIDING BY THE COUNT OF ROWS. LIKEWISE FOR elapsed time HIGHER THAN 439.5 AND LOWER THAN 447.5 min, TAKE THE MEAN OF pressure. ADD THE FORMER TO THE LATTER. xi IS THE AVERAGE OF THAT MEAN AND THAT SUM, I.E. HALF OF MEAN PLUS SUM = 30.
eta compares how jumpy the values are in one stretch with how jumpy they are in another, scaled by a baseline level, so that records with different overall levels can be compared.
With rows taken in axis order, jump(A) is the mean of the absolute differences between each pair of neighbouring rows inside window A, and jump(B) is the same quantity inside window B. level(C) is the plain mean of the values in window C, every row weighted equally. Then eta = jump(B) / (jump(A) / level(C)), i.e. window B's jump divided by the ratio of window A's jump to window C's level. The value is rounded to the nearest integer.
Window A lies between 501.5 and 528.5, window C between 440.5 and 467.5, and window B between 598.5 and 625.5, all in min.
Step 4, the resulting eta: 25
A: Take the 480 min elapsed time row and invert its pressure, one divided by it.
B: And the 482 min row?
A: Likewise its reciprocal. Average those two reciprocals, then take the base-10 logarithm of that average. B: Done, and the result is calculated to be -1.40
